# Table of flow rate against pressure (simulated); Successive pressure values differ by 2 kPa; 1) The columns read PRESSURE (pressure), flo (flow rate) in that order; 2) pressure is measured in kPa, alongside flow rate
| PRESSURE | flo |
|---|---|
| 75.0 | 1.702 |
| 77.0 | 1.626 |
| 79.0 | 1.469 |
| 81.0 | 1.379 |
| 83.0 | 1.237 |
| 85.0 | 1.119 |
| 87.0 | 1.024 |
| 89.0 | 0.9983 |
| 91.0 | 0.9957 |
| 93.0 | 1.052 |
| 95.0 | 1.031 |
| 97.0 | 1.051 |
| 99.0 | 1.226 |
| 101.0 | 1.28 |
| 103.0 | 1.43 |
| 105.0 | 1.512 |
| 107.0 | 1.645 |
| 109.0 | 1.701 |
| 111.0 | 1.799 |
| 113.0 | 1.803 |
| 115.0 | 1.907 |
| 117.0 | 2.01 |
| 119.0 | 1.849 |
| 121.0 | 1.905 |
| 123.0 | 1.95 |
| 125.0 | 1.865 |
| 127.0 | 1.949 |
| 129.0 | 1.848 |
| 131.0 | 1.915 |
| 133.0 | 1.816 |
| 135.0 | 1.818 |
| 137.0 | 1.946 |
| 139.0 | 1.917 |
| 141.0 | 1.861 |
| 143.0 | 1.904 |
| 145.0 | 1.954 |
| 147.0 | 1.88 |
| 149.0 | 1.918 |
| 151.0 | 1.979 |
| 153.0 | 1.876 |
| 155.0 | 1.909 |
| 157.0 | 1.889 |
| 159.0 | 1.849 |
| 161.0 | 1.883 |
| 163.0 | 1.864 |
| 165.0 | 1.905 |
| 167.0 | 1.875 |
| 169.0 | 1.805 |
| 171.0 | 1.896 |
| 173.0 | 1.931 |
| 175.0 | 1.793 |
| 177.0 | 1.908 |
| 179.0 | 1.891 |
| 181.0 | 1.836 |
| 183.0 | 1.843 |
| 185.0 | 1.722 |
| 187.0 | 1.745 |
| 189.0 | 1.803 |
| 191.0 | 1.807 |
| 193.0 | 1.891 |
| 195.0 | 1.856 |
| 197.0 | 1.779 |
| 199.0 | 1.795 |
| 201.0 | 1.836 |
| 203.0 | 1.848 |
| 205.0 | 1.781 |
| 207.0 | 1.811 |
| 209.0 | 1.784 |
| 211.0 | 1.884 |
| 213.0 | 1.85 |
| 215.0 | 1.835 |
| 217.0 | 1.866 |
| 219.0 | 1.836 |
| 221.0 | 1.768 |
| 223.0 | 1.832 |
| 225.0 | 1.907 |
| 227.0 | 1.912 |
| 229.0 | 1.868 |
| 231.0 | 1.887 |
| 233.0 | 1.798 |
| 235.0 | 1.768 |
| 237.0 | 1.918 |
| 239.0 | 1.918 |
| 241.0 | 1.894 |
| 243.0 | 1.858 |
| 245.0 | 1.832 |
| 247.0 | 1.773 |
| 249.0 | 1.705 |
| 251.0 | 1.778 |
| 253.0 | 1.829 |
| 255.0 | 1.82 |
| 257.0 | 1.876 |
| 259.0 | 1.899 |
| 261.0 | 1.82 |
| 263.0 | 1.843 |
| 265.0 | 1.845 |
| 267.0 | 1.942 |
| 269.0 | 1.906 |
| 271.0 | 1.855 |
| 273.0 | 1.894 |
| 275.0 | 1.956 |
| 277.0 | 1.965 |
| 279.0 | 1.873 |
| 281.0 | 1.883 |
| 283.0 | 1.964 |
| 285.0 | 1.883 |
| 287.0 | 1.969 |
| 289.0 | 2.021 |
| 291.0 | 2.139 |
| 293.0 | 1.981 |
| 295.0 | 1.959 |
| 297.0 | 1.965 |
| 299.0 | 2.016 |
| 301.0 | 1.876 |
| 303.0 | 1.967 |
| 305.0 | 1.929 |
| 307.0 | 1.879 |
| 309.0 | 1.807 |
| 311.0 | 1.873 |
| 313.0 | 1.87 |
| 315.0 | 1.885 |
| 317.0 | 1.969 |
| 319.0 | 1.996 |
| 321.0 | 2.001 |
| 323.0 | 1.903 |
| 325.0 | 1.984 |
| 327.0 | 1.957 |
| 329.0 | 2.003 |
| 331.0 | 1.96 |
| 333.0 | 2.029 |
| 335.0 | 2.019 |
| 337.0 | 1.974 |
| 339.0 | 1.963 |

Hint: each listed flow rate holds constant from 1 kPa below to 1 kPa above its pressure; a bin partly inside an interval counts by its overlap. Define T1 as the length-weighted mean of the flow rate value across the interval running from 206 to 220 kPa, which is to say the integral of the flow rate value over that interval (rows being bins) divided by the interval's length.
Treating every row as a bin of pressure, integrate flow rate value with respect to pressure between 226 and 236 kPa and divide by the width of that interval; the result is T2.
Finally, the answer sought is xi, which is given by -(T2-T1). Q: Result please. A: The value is -0.01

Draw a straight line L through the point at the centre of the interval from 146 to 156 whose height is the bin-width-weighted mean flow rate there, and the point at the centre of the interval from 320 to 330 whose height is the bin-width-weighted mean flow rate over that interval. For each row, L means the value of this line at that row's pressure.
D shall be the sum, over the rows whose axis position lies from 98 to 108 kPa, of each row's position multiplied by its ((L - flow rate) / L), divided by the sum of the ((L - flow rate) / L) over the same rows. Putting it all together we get 102.1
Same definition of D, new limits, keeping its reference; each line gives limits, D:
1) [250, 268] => 257.5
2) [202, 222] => 212.0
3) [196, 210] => 203.1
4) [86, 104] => 94.2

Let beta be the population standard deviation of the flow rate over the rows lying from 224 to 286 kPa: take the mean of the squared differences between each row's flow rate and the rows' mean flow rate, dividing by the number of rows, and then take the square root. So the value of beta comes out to 0.060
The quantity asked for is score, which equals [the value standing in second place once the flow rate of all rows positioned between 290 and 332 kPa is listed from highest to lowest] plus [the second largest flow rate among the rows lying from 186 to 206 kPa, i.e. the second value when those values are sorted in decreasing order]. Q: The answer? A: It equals 3.87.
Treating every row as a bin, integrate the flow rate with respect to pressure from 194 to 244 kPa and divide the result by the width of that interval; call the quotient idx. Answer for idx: 1.84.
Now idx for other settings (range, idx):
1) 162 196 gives 1.85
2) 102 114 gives 1.65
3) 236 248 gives 1.87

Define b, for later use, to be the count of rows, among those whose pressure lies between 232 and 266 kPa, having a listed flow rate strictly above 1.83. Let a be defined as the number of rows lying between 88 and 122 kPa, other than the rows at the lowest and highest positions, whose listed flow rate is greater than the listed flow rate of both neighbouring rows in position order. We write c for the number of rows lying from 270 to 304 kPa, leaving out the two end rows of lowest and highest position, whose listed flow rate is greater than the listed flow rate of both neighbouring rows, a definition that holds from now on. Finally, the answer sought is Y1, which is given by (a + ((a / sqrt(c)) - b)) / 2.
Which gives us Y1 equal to -3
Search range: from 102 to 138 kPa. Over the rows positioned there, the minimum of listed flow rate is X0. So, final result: 1.43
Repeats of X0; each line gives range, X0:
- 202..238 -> 1.768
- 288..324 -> 1.807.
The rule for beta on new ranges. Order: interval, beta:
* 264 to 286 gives 0.042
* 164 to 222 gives 0.051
